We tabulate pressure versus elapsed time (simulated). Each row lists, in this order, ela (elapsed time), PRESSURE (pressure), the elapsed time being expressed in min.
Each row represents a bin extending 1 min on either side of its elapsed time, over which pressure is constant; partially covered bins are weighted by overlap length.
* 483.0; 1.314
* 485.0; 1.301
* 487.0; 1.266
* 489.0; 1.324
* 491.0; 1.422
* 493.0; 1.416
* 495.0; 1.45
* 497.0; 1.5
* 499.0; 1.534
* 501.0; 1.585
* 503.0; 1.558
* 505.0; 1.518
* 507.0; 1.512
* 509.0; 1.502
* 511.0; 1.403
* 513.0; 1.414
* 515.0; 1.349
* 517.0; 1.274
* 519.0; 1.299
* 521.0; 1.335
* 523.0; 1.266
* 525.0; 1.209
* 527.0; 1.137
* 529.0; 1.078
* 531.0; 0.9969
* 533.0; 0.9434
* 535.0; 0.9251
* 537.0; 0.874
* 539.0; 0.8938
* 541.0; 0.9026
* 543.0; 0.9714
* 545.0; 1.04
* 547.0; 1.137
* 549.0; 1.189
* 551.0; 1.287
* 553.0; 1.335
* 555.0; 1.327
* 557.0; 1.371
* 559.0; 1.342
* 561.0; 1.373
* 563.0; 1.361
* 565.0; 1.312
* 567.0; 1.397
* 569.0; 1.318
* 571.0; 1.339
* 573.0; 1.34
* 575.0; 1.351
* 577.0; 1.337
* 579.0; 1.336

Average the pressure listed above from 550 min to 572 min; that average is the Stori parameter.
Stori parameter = 1.34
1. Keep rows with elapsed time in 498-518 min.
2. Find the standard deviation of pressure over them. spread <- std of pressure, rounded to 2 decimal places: 0.10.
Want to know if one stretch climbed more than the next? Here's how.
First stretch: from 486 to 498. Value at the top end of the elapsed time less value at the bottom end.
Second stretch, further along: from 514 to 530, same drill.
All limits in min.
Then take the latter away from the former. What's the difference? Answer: 0.5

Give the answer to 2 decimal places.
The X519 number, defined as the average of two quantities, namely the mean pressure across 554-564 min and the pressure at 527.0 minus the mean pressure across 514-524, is 0.59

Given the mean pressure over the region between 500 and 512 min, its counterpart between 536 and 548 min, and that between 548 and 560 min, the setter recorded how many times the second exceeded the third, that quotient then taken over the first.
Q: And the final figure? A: 0.49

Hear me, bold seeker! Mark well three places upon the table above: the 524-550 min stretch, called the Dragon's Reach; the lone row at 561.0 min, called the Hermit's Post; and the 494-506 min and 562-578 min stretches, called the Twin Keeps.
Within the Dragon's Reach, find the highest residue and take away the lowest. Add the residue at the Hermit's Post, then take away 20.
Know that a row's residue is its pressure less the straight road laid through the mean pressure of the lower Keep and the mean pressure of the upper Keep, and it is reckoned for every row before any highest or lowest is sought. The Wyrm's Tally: -19.6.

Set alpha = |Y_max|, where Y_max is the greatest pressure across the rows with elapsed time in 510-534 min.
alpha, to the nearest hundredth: 1.41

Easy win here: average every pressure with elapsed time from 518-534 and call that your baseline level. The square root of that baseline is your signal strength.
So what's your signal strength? 1.08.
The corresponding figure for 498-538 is 1.13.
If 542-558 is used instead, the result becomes 1.10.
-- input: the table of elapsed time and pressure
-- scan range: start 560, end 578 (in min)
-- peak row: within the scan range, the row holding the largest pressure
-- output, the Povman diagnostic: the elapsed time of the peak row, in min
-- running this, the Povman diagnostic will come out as 567.0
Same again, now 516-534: 521.0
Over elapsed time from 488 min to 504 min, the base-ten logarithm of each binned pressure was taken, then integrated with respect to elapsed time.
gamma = 2.7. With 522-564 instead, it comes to 2.2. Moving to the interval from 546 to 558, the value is 1.3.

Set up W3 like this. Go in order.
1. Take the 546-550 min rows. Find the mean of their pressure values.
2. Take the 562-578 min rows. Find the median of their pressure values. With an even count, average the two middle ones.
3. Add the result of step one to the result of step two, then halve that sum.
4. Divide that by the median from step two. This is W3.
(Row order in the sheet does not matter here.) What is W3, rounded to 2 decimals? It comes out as 0.93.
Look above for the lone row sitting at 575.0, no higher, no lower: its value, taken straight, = 1.351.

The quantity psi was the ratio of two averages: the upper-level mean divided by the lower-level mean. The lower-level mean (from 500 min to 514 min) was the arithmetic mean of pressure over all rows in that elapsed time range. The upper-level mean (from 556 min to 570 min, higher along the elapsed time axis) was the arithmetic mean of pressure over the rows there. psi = 0.90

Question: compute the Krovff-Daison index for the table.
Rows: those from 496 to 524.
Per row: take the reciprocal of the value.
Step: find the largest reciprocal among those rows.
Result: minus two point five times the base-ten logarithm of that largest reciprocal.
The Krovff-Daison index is 0.26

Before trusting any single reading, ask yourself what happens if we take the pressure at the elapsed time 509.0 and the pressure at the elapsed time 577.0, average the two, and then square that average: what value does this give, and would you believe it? 2.01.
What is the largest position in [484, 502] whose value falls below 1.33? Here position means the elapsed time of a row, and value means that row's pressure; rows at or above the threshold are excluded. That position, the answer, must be 489.0 min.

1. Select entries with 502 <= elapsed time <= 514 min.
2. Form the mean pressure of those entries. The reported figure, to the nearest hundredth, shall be 1.48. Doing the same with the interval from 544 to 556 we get 1.22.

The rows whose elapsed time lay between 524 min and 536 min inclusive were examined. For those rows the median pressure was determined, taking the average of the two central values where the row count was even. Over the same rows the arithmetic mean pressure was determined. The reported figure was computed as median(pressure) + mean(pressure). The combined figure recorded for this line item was 2.09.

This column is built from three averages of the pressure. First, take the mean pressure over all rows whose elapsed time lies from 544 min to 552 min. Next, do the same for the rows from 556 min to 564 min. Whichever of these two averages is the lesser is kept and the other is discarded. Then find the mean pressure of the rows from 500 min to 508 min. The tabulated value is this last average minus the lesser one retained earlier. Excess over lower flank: 0.38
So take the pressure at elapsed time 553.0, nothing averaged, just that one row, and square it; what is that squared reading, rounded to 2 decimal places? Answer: 1.78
